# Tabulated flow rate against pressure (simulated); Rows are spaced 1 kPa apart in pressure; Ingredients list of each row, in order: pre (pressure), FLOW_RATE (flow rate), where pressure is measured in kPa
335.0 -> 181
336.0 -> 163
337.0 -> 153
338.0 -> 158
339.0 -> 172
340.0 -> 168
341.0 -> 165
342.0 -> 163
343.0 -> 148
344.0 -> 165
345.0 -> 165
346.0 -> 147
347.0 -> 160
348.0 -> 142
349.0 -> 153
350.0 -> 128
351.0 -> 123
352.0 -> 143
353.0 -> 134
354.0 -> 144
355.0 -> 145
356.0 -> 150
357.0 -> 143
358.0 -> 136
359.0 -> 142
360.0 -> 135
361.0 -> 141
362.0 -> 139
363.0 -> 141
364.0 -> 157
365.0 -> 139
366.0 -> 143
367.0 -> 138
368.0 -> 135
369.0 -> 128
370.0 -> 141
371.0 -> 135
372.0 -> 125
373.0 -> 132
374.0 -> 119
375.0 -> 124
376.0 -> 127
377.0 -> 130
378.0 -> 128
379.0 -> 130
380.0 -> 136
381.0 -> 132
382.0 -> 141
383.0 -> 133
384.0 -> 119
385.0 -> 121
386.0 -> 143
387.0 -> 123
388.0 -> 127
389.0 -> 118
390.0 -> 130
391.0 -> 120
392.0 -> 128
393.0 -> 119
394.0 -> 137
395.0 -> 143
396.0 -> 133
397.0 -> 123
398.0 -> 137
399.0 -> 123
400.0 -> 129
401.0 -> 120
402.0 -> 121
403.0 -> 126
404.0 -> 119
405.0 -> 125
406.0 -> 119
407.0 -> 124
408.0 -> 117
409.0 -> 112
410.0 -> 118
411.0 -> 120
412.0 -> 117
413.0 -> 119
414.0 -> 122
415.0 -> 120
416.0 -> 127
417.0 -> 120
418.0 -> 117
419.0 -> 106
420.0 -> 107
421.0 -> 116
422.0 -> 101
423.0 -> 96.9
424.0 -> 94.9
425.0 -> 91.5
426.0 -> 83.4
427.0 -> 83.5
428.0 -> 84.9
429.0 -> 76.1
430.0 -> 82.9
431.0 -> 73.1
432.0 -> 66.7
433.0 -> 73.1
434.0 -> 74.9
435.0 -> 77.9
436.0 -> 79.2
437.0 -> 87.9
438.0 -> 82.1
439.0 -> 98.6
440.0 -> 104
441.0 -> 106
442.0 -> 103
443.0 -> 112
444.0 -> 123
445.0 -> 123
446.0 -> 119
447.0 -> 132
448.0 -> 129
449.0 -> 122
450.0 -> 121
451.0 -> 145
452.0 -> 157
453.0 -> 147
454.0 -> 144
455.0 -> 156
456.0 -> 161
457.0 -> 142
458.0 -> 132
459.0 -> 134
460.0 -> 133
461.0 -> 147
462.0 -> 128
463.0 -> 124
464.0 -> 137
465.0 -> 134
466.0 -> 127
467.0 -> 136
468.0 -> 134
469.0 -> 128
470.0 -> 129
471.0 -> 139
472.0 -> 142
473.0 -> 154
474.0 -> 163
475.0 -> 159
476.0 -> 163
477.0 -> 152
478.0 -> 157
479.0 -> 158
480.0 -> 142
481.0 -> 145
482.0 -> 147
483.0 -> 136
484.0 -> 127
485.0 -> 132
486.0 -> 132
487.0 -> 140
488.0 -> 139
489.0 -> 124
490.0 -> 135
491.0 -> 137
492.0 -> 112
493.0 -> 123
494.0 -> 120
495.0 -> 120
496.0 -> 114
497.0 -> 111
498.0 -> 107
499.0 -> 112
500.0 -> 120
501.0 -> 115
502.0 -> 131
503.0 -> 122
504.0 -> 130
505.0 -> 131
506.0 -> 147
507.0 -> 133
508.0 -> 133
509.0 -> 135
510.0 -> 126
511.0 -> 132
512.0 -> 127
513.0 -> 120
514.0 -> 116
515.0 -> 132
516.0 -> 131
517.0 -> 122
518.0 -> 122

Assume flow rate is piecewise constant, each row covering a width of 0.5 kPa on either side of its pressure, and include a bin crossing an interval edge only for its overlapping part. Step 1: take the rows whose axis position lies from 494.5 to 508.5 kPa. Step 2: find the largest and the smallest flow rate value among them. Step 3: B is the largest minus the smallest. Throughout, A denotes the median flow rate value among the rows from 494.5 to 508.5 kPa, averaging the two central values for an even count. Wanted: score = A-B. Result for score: 81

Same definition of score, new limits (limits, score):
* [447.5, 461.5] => 103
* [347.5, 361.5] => 112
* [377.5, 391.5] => 104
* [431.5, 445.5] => 37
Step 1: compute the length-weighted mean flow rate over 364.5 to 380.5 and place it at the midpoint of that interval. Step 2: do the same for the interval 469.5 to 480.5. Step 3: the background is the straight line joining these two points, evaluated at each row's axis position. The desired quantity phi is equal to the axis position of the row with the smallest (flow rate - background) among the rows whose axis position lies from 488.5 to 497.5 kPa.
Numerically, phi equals 497.0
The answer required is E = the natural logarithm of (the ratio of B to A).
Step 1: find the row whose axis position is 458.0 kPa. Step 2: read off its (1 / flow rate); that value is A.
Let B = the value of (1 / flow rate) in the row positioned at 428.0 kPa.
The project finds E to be 0.4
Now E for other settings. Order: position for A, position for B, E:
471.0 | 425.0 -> 0.4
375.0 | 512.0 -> 0.0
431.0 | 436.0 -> -0.1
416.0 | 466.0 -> 0.0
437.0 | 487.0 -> -0.5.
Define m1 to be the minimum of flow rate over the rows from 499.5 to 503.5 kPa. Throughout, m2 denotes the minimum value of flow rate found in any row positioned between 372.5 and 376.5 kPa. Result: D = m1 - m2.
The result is -4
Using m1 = 115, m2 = 119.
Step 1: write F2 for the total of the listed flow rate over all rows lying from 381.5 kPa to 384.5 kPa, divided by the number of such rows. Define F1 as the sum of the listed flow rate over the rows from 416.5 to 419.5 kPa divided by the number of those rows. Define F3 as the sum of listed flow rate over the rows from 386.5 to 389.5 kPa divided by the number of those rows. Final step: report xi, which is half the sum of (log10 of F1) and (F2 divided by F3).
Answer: 1.56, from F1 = 114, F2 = 131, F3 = 123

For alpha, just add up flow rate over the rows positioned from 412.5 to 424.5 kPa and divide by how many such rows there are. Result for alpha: 112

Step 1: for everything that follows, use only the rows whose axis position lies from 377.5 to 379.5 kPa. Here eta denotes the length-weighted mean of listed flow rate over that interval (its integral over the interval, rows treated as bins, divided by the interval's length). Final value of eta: 129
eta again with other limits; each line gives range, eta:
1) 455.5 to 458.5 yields 145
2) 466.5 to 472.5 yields 135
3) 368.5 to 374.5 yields 130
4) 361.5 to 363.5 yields 140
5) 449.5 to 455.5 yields 145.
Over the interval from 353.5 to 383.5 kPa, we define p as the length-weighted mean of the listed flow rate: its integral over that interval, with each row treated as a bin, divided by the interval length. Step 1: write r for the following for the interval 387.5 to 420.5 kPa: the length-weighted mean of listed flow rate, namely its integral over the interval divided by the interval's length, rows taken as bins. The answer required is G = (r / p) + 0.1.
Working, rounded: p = 136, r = 123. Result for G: 1.00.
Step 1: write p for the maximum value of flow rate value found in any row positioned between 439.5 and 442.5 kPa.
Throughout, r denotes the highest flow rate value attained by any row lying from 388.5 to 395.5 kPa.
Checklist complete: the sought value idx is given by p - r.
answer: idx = -37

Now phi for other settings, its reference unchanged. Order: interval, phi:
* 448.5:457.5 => 450.0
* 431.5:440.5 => 432.0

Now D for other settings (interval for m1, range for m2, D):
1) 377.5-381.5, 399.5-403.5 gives 8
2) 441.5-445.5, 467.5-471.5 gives -25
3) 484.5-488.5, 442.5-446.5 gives 20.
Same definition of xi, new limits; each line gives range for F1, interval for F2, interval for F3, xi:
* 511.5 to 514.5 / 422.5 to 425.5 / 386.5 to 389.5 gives 1.43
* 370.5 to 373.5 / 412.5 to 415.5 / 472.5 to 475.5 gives 1.44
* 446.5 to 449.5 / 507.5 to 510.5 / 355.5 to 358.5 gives 1.51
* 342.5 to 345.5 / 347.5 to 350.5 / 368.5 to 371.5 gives 1.62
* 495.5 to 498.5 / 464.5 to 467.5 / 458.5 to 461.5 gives 1.50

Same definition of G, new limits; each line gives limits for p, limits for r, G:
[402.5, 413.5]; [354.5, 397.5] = 1.21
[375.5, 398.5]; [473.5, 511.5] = 1.13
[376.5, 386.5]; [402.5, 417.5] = 1.02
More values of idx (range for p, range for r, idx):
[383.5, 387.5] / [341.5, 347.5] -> -22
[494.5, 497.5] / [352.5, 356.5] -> -30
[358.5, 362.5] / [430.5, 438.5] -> 54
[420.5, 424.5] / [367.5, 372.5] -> -25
